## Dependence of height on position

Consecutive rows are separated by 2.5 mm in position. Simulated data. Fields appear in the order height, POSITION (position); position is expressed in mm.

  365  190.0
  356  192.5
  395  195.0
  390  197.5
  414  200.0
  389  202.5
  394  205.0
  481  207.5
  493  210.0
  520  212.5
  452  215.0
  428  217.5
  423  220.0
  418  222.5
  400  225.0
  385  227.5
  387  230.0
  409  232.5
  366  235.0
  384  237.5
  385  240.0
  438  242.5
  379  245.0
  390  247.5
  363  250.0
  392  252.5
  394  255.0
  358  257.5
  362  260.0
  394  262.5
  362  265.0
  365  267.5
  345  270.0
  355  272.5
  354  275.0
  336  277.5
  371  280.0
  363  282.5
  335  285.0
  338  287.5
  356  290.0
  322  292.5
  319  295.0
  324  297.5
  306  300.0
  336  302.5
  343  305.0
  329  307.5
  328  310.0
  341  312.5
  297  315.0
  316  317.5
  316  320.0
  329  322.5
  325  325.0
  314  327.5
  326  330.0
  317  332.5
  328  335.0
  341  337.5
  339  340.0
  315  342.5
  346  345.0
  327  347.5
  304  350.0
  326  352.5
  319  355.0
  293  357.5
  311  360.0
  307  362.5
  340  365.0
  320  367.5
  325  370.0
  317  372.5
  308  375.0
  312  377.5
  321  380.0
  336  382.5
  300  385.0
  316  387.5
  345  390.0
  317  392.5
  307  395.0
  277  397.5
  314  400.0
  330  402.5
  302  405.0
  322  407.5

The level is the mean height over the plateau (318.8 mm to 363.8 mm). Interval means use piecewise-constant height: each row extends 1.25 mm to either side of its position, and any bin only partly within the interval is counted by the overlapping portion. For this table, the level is 321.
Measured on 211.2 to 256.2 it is 406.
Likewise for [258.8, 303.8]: 347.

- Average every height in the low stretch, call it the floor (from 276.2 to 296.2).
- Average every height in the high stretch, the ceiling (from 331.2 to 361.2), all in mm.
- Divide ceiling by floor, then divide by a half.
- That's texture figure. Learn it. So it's 1.88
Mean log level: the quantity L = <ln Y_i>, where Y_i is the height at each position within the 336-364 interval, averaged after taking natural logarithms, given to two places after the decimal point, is 5.77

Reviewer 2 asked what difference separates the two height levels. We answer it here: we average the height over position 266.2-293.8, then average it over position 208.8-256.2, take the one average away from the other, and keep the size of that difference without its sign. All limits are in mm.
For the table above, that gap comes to 62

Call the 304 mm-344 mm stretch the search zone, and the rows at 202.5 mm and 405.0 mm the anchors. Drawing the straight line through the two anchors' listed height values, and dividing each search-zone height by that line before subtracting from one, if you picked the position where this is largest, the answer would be 315.0 mm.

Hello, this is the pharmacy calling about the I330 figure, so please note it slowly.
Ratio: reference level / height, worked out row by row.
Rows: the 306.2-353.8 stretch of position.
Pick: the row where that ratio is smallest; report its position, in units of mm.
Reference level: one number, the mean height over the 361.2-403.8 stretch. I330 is 345.0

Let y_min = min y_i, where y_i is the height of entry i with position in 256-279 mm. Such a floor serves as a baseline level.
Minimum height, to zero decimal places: 336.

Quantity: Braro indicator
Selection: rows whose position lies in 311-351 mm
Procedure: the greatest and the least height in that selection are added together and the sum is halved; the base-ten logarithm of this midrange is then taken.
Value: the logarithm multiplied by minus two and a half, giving -6.27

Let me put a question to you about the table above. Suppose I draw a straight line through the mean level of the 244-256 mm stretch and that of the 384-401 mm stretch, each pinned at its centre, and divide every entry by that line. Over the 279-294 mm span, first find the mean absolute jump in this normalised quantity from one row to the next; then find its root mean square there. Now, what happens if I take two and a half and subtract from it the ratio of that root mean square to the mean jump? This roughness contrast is -17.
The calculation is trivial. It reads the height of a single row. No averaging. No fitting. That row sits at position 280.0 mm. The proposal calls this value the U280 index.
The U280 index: 371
